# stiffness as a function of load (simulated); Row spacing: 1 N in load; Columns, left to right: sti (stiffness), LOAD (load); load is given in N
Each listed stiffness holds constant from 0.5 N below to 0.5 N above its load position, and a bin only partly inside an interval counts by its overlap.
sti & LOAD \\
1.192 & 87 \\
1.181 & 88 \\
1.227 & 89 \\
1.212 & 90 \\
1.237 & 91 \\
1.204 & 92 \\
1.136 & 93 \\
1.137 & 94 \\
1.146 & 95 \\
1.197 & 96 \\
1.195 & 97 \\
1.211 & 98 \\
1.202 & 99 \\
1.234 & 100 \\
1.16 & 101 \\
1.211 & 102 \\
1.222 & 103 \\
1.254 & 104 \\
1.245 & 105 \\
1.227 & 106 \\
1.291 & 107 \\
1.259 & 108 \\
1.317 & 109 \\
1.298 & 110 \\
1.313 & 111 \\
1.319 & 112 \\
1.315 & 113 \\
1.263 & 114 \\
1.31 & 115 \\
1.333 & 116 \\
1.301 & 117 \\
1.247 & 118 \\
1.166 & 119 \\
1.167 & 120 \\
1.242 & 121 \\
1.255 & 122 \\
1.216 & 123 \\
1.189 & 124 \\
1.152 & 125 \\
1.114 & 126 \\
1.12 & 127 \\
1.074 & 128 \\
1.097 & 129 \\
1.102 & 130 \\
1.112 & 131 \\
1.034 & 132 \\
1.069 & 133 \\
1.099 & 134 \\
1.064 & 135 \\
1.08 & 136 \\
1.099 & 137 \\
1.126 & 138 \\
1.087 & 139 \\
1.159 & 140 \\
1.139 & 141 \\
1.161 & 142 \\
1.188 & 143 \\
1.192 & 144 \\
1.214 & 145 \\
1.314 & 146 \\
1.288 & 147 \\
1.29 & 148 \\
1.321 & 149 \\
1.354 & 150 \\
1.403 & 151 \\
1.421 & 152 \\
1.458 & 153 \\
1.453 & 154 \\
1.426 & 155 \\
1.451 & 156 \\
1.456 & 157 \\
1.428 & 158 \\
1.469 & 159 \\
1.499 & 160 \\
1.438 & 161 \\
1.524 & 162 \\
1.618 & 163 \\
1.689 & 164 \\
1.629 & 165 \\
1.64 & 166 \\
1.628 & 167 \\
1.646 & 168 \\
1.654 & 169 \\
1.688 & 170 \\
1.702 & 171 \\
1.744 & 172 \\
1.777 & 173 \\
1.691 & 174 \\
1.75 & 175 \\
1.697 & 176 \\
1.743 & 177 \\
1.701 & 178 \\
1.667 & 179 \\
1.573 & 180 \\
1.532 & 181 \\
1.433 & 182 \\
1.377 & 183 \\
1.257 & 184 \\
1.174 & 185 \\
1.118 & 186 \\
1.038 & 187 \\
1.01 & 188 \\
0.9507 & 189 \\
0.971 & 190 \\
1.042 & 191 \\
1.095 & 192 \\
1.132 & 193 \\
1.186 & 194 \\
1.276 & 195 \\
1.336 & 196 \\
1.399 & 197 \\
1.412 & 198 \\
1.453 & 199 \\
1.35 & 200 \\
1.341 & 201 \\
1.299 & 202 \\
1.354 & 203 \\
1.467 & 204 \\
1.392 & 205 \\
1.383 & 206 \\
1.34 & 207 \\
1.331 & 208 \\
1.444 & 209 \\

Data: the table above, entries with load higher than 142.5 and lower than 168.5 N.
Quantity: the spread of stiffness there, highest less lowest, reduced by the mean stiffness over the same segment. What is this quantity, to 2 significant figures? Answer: -0.94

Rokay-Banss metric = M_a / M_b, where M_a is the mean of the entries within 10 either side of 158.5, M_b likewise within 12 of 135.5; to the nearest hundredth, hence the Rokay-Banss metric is 1.32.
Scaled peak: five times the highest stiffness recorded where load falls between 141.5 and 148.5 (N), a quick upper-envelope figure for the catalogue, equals 6.6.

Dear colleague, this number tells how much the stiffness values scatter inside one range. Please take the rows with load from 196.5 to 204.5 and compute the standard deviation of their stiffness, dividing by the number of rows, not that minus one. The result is 0.055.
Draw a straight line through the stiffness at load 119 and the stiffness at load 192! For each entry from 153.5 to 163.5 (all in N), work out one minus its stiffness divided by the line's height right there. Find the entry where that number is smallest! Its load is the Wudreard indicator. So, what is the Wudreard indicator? 163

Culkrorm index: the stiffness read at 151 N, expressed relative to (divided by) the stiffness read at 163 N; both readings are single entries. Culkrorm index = 0.87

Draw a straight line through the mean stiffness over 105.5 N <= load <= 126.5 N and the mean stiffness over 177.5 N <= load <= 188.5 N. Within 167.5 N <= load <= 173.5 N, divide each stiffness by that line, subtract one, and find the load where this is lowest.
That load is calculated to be 168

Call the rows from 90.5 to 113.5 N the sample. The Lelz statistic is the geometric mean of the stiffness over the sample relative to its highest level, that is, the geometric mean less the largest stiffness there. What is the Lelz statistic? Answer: -0.09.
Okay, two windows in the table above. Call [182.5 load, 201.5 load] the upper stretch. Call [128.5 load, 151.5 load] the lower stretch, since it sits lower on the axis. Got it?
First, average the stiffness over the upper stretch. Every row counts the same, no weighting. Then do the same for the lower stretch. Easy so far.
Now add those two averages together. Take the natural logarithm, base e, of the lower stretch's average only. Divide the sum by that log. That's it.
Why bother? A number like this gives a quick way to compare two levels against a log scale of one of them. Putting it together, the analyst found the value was 14.9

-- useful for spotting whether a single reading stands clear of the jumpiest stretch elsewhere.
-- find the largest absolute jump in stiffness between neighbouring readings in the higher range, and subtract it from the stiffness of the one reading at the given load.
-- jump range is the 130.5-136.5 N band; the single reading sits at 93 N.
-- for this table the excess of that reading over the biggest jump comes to 1.06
